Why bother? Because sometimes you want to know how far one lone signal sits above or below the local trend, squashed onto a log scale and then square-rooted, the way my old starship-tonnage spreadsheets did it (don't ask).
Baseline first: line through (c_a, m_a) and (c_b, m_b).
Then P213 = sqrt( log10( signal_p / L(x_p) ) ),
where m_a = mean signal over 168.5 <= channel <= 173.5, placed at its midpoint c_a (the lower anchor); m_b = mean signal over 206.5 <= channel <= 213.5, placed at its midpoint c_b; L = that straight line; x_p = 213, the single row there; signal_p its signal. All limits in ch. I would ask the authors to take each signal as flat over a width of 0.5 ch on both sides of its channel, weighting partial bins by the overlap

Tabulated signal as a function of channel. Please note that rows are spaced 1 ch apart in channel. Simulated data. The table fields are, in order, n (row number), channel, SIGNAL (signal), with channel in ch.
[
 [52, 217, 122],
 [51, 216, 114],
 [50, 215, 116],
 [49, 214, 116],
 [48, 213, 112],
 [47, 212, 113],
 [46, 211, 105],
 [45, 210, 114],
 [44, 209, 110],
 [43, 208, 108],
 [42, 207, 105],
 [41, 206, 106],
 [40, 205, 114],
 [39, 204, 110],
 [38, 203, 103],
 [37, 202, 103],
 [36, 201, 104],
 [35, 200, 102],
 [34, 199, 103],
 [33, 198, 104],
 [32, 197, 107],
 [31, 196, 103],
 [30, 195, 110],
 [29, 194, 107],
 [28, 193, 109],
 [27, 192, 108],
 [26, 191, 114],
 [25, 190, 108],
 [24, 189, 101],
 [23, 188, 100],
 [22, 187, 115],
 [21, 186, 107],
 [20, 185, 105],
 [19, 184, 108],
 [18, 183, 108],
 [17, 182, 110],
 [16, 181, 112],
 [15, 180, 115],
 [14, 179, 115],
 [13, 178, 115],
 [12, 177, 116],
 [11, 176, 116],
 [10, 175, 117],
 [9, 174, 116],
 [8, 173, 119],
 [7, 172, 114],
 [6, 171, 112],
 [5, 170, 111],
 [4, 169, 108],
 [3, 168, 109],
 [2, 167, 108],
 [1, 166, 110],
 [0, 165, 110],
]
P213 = 0.10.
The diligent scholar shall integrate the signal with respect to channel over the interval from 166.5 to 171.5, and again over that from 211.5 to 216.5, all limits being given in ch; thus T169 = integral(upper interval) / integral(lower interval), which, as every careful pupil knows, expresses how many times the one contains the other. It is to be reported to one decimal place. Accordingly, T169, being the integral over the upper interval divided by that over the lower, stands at 1.0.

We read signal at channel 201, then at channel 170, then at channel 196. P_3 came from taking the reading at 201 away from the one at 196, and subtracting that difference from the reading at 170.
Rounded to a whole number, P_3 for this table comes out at 112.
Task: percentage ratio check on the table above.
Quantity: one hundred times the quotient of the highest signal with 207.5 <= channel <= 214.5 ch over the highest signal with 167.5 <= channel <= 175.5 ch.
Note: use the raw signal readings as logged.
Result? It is 97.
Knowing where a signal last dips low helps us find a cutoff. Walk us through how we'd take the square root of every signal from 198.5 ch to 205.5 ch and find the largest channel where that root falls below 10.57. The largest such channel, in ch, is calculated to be 204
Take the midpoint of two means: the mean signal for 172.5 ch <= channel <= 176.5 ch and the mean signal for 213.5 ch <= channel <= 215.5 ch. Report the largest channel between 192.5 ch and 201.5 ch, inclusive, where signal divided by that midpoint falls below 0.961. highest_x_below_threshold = 201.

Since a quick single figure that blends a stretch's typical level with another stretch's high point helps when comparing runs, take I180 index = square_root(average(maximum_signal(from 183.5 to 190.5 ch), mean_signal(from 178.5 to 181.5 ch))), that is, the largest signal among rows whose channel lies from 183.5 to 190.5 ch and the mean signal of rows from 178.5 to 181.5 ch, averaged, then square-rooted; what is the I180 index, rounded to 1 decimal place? 10.7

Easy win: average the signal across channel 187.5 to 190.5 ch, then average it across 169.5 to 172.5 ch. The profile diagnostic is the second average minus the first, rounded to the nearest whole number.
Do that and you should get 9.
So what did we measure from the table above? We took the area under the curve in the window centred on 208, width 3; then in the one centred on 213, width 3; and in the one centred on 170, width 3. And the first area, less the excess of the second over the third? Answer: 313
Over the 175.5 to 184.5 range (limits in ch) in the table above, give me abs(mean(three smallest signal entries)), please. 109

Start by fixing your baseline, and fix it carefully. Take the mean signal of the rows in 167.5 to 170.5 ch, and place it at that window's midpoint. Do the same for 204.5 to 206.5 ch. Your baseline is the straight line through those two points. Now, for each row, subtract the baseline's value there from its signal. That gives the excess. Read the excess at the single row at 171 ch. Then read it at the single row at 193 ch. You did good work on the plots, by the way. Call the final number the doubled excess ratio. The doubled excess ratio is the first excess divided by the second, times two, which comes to -7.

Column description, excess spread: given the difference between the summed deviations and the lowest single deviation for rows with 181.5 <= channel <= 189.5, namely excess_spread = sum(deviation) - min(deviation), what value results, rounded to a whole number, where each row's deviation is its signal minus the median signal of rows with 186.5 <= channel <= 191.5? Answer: -2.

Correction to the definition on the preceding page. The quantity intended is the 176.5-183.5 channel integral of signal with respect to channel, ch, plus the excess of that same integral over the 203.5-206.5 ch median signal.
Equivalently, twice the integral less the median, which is 1472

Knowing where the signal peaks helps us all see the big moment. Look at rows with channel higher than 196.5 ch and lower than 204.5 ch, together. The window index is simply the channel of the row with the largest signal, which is 204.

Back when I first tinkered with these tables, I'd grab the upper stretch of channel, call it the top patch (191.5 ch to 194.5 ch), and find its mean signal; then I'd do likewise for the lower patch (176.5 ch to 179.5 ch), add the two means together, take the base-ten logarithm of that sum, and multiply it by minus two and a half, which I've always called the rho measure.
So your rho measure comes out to -5.87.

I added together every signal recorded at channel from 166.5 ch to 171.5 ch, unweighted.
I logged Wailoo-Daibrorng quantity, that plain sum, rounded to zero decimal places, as 548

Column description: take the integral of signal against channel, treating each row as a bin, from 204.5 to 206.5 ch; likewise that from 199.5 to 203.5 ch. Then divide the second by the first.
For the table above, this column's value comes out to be 1.9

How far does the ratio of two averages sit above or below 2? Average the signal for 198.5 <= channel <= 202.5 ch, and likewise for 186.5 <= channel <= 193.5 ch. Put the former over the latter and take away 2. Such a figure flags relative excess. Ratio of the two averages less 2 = -1.05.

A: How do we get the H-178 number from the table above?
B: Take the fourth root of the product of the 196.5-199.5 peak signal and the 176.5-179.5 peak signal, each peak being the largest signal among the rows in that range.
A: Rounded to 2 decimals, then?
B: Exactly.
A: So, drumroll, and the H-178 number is 10.56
